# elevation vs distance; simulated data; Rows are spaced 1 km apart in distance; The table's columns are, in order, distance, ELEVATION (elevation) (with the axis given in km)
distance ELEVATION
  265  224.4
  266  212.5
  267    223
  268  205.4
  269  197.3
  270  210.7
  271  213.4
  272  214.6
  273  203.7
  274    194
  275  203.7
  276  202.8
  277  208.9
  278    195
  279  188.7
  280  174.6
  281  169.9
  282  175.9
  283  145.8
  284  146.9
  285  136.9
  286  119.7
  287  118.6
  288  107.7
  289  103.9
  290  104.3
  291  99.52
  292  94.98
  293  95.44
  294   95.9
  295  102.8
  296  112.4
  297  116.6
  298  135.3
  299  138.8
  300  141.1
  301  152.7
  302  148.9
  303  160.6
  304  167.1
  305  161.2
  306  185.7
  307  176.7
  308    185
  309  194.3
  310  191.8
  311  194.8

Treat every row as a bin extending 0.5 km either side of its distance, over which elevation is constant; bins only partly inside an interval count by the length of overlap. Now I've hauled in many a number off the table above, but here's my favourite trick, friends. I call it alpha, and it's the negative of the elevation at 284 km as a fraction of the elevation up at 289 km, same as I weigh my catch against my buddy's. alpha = -1.4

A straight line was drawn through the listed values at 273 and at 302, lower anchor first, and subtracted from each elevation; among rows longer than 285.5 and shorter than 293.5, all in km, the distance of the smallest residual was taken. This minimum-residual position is 292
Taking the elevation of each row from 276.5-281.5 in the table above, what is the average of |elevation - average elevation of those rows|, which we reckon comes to 12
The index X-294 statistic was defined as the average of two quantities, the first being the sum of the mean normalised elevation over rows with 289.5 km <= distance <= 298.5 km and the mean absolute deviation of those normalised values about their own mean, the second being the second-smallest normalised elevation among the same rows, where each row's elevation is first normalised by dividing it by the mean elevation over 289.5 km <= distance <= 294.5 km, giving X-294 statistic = 1.08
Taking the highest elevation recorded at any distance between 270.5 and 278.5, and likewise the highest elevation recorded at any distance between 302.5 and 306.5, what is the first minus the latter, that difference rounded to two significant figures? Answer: 29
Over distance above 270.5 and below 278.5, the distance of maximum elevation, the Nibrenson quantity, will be 272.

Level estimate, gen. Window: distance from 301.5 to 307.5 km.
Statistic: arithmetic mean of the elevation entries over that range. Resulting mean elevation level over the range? 167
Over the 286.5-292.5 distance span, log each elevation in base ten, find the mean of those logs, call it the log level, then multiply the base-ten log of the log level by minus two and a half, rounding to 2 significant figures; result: -0.76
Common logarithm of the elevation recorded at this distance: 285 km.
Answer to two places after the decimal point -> 2.14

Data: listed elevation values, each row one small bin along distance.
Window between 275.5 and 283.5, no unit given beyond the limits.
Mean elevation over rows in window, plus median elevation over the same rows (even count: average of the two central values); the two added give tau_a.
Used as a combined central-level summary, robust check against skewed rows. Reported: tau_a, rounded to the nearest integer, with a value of 365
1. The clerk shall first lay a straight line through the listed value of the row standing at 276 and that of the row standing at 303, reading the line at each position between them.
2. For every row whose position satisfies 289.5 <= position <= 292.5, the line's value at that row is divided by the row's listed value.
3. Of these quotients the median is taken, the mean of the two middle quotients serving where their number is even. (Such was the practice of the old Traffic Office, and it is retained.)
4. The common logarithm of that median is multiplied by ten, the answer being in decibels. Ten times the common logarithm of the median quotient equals 2.6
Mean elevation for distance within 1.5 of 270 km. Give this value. 207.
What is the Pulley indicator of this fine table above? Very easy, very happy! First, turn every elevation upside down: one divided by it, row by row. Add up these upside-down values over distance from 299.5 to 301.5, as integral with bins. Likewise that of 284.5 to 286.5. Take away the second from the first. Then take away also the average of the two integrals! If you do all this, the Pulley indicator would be -0.017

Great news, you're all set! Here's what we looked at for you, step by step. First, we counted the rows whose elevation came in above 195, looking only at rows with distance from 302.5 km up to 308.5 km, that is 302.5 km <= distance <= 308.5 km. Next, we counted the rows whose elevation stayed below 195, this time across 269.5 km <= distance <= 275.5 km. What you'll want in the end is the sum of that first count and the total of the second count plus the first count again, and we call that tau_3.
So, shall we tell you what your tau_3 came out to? 1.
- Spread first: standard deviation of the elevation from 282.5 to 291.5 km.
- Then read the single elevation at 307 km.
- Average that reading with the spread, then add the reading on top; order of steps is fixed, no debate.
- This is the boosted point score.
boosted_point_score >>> 274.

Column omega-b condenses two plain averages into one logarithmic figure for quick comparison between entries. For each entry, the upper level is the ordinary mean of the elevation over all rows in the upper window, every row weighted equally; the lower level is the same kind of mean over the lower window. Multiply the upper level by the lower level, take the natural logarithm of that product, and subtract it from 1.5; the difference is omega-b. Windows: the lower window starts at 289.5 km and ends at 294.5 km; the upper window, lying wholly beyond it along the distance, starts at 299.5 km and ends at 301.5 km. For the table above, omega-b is -8.1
